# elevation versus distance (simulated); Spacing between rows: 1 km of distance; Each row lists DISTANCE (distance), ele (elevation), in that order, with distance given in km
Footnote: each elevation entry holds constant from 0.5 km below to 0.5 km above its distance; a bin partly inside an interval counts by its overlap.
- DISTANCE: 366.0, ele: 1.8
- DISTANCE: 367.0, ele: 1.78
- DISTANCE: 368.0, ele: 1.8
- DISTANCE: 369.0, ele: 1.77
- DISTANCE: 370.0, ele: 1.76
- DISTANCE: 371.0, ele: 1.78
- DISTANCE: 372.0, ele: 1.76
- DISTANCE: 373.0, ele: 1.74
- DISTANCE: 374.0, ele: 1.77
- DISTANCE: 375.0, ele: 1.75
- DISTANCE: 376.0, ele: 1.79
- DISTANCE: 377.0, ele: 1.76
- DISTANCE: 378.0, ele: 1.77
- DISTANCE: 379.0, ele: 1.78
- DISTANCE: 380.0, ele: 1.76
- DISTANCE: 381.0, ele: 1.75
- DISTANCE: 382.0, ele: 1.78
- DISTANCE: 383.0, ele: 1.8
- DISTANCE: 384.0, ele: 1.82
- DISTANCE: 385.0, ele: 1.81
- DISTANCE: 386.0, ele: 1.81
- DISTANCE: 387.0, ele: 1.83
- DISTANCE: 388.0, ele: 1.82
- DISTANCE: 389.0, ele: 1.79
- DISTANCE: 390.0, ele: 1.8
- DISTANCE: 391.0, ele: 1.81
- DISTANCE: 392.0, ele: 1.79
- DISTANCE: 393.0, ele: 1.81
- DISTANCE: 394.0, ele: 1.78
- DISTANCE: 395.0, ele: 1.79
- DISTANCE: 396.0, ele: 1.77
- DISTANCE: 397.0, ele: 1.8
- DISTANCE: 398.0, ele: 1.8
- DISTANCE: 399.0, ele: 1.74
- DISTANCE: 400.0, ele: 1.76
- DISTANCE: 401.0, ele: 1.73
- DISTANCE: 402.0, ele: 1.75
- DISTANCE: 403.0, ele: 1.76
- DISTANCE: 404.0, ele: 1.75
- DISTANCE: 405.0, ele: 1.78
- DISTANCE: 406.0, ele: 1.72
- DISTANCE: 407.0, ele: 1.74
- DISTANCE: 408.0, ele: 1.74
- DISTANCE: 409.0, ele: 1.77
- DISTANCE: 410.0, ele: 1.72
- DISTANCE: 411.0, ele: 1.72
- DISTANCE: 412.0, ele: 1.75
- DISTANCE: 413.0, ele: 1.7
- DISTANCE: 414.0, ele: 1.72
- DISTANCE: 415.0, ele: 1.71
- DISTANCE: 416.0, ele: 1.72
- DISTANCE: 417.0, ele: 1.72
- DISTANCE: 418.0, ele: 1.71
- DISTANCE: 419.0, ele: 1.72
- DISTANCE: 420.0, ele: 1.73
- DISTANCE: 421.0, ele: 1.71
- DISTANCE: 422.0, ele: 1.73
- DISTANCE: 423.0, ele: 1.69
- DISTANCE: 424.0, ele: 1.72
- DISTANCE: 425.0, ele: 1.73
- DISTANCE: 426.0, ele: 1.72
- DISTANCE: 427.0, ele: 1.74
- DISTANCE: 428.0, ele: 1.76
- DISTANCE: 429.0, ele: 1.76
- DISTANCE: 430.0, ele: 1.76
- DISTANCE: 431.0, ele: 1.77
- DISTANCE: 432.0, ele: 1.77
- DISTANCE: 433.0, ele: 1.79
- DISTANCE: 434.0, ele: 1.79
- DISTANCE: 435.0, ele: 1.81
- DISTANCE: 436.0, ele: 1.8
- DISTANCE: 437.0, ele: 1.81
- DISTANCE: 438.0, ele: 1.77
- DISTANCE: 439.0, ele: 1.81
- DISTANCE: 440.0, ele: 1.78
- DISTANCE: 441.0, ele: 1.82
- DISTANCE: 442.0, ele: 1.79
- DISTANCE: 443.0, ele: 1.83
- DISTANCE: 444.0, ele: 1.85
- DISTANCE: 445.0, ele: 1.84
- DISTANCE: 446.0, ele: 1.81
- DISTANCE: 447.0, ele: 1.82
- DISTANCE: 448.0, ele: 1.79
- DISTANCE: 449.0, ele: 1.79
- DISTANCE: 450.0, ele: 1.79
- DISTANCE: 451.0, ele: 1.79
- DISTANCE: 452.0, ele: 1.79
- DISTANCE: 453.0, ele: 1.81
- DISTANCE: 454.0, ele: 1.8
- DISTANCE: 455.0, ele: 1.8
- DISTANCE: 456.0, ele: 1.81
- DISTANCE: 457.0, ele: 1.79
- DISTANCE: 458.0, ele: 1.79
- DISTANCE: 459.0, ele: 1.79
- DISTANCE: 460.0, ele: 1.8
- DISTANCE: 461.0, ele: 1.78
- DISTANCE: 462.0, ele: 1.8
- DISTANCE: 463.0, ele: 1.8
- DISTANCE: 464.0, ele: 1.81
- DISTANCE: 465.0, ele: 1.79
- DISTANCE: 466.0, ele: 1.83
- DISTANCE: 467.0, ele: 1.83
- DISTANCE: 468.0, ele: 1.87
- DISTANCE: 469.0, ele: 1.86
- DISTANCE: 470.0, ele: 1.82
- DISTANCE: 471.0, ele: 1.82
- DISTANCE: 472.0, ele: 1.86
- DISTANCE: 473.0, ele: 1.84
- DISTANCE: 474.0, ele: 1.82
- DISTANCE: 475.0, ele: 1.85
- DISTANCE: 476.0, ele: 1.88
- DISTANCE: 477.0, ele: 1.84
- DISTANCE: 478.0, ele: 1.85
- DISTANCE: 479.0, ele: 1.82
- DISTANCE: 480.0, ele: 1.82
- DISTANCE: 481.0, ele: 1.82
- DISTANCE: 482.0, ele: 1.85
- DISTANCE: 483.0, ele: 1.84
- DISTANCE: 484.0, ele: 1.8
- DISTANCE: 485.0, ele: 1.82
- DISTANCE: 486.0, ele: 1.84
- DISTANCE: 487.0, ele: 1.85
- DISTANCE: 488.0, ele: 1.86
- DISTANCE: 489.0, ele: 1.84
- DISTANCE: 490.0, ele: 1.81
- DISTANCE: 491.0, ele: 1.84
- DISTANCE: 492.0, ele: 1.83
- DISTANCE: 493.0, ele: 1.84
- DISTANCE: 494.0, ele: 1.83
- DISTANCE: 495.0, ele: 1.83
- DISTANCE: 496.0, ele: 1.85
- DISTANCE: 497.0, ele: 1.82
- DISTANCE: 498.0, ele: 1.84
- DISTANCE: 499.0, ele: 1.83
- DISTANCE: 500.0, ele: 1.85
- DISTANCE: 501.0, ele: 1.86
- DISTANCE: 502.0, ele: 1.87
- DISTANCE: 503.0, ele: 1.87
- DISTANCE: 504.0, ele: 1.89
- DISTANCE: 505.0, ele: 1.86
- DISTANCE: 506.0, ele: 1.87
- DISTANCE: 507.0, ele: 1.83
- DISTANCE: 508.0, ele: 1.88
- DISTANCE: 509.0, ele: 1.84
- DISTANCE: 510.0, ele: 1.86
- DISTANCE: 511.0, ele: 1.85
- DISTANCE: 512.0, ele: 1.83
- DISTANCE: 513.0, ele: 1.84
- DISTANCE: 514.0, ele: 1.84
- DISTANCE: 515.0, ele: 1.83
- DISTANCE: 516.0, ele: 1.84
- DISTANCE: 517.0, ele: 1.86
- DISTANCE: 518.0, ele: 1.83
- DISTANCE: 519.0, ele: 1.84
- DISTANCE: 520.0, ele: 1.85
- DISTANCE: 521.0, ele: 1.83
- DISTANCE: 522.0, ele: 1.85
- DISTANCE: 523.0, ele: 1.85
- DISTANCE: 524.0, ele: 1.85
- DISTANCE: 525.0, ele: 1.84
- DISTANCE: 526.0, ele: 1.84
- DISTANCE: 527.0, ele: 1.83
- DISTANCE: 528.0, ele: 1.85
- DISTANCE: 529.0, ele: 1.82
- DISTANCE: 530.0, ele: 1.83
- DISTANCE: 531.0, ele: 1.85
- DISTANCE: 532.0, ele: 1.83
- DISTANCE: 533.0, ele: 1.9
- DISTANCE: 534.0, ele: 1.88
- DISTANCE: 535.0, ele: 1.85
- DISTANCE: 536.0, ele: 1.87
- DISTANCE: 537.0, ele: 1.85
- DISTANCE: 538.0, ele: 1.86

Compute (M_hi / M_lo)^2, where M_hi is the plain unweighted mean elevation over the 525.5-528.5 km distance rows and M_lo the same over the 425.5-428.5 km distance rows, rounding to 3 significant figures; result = 1.12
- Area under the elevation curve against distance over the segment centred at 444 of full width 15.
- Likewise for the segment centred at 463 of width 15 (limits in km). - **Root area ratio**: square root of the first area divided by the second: 0.999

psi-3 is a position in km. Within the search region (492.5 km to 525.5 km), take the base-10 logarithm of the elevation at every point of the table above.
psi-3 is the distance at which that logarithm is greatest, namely 504.0 km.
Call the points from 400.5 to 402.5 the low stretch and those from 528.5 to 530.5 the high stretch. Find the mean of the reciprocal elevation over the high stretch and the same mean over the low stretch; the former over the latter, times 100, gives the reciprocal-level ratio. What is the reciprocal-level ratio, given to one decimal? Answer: 95.3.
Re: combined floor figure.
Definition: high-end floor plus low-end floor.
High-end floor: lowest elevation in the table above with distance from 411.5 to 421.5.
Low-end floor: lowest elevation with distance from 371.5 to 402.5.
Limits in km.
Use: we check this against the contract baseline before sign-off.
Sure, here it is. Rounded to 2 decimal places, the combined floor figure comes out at 3.43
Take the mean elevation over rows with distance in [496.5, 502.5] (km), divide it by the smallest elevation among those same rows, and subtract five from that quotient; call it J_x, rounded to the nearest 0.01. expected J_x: -3.99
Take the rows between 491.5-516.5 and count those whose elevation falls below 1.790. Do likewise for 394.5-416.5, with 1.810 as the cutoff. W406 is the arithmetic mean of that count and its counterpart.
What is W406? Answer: 11.0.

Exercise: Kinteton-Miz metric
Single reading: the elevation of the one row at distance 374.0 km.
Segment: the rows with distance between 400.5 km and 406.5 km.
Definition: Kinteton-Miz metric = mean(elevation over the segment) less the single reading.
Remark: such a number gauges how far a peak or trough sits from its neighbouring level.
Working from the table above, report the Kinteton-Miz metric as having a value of -0.022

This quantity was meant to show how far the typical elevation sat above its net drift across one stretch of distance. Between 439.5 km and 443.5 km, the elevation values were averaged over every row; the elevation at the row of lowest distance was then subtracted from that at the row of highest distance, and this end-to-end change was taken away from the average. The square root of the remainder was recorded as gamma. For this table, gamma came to 1.32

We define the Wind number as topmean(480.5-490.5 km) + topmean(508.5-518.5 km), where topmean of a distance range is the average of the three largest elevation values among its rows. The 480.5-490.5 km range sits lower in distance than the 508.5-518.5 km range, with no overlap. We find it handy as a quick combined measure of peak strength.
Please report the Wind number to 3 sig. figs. 3.71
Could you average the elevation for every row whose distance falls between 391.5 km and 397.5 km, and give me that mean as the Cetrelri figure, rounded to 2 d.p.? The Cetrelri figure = 1.79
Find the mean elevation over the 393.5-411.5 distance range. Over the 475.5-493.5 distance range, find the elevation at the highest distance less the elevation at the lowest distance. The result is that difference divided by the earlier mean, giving -0.02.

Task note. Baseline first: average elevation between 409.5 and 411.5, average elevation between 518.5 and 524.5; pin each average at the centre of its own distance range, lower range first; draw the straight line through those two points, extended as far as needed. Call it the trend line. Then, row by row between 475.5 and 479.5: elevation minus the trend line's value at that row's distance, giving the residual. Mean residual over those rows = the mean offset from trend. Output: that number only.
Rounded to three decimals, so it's 0.052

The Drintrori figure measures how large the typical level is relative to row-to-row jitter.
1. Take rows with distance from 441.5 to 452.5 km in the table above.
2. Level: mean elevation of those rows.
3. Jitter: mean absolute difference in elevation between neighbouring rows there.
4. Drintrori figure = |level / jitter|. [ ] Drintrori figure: 129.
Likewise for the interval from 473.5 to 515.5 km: 98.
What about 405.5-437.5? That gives 110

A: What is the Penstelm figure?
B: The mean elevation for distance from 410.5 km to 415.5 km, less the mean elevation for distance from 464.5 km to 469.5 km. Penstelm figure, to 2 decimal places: -0.12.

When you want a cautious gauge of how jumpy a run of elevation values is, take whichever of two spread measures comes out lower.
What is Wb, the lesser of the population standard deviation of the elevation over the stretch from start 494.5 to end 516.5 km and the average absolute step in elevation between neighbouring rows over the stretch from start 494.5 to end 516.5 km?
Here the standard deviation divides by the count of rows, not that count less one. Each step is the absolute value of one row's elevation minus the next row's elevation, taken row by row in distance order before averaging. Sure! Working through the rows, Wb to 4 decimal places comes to 0.0183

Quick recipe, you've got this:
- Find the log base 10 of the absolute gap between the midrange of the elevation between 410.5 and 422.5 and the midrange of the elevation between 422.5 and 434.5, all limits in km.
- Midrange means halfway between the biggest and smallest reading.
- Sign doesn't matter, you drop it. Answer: -1.8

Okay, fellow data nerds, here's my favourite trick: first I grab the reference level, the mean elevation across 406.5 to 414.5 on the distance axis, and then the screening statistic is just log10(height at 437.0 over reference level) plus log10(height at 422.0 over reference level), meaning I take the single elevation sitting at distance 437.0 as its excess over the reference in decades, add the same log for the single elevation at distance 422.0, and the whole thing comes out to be 0.018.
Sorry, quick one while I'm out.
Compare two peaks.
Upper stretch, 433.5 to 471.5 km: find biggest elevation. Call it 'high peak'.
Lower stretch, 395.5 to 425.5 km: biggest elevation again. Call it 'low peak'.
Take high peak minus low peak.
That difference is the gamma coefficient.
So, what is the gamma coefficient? 0.070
